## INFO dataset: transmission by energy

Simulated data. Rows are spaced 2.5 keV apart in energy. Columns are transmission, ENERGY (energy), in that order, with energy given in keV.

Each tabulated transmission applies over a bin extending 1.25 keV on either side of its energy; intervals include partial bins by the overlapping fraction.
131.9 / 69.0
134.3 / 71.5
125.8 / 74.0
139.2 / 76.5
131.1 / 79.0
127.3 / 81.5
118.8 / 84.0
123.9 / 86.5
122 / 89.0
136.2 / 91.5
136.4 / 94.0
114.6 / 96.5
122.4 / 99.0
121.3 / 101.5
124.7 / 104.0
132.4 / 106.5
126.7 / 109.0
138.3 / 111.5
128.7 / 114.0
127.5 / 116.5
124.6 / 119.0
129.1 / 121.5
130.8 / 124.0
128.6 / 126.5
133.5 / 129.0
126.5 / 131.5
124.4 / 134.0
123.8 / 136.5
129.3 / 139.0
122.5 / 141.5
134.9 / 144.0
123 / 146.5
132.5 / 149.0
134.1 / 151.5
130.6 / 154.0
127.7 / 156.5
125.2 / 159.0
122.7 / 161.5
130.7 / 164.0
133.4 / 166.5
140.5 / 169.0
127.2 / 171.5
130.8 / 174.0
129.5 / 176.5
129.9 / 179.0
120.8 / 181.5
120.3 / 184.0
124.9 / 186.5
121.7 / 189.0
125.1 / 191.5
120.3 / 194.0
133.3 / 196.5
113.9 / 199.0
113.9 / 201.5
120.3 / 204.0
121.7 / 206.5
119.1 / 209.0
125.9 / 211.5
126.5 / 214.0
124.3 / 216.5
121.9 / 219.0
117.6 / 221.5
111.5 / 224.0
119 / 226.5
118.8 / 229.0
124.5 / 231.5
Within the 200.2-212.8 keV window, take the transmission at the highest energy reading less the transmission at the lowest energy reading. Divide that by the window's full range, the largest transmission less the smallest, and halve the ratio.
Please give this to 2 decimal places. 0.50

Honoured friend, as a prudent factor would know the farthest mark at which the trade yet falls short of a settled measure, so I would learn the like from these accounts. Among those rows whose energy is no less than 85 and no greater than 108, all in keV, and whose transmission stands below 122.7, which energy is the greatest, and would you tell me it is 101.5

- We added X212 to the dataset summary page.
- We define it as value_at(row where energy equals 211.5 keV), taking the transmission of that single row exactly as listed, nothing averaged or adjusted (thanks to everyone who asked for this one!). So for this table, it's 125.9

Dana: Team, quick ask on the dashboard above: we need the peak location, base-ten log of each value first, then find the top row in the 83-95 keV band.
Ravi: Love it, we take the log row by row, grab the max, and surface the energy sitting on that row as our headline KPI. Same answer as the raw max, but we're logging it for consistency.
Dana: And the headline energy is 94.0 keV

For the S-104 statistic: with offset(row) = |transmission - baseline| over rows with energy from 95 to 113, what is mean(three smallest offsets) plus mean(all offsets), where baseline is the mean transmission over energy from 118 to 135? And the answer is 10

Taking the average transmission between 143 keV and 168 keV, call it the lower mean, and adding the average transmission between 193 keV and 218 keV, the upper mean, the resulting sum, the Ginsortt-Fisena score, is 251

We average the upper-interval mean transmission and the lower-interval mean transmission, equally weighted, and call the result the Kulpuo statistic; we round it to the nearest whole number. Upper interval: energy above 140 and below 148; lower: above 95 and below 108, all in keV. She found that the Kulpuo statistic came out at 125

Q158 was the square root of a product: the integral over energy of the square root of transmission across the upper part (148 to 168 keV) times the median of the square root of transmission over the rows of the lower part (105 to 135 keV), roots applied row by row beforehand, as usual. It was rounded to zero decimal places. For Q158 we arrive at 51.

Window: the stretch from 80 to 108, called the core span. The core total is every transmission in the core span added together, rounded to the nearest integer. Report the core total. 1380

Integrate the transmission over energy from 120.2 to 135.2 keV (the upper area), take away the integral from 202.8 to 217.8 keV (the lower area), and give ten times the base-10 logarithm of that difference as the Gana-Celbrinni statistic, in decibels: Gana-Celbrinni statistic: 19.4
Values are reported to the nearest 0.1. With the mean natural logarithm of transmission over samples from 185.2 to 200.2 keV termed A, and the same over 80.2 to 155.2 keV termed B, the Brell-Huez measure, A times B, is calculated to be 23.3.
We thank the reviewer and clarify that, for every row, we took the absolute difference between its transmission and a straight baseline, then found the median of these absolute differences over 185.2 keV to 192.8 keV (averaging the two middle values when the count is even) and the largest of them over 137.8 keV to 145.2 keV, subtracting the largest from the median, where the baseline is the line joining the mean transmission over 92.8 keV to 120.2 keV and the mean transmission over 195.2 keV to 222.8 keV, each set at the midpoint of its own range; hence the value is -7.8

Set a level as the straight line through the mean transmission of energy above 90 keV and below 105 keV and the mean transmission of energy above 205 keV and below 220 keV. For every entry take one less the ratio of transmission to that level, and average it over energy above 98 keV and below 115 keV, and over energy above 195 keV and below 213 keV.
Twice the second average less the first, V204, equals 0.053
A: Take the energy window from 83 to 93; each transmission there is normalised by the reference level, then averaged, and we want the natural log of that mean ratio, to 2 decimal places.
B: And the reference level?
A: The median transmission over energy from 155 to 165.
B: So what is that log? -0.01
